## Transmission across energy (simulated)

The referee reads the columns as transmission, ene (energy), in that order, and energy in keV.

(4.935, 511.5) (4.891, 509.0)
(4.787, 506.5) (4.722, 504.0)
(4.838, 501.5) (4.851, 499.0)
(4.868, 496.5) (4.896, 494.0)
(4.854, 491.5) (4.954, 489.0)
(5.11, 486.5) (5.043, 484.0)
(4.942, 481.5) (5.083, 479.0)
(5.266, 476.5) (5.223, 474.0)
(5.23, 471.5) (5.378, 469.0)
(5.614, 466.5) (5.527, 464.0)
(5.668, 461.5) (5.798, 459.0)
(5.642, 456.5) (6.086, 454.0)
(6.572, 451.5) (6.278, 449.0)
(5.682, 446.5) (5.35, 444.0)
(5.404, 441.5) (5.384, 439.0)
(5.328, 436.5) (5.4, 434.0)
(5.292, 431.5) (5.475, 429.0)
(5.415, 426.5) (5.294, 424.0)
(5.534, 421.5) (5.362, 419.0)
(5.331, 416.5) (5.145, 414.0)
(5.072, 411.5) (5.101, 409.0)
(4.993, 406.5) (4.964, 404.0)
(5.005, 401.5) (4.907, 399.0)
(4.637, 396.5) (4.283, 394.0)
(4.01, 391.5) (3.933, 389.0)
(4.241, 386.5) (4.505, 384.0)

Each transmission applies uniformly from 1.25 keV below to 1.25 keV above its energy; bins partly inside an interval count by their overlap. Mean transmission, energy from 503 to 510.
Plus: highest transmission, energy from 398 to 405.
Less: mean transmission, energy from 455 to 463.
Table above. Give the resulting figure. 4.1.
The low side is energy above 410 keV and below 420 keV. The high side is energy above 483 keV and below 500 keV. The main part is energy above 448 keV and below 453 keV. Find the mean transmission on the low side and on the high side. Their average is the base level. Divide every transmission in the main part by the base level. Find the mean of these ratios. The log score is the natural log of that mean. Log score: 0.23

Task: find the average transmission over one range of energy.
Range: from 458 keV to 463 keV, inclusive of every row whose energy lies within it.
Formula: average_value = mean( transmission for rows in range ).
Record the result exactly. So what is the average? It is 5.7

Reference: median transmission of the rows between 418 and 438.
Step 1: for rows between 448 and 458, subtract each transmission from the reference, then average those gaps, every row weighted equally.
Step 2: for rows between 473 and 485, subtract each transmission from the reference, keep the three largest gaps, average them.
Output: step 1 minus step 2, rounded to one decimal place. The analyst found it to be -1.1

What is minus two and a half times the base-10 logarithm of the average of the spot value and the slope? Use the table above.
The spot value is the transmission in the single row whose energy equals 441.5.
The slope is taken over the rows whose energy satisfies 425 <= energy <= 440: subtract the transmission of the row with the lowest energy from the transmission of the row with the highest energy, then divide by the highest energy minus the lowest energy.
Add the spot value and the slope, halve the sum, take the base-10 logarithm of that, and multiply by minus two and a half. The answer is -1.08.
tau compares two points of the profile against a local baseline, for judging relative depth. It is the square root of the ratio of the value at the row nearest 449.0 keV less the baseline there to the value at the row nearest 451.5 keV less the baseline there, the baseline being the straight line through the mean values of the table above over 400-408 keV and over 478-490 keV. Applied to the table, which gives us 0.901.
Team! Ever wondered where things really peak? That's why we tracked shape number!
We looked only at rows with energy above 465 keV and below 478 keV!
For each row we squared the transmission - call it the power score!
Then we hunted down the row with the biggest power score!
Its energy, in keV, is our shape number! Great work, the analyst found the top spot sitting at 466.5 keV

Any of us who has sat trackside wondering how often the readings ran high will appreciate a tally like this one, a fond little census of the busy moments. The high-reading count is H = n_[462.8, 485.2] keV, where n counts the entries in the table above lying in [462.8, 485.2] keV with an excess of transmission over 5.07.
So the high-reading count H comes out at 7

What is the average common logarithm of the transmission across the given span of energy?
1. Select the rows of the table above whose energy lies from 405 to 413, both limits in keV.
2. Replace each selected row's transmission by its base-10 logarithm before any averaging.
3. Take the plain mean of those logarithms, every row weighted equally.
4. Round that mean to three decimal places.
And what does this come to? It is 0.704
